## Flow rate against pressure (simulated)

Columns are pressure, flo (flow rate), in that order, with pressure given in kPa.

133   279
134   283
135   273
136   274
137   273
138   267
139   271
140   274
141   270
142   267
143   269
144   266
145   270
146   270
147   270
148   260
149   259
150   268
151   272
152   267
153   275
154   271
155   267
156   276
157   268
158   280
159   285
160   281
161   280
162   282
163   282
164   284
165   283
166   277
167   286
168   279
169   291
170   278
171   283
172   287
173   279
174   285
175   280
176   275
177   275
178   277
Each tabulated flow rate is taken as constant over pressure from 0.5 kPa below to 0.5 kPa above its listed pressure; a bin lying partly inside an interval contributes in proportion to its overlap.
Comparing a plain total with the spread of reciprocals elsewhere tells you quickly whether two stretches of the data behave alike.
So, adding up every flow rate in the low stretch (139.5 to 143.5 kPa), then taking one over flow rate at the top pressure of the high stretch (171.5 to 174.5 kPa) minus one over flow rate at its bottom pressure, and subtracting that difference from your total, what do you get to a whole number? 1080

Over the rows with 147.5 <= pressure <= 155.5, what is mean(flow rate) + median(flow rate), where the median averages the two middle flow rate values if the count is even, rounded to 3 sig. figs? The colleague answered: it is 535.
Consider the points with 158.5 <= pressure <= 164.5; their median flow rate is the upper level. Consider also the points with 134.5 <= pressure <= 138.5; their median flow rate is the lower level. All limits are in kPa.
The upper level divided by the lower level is 1.03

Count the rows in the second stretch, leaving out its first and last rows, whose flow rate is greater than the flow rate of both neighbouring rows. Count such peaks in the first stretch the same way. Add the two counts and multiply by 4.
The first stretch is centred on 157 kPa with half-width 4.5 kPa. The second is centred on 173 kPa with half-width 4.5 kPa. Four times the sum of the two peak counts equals 16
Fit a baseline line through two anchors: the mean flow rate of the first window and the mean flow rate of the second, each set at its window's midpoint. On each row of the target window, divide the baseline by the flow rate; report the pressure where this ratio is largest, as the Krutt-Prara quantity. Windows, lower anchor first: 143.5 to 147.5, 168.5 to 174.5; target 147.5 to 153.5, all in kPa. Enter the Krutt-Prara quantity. 149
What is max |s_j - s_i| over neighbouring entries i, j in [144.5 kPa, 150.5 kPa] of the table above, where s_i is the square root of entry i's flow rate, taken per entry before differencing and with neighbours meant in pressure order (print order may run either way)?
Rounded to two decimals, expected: 0.31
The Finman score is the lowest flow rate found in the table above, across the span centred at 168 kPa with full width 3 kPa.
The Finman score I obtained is 279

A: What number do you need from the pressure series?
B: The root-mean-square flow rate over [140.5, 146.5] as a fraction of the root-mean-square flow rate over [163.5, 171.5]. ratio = 0.95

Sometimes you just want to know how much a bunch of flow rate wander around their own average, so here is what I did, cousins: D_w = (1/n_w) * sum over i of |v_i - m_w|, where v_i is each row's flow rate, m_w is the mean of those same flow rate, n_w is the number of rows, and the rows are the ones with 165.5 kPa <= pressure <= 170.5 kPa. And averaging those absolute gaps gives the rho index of 5.0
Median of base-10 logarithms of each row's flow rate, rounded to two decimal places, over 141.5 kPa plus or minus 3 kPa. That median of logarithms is 2.43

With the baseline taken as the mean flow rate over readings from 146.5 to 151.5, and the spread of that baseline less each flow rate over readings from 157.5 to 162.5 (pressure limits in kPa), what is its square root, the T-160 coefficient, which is 1.4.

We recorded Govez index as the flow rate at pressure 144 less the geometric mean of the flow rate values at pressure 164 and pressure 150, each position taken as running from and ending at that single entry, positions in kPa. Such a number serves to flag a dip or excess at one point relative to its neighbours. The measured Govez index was -10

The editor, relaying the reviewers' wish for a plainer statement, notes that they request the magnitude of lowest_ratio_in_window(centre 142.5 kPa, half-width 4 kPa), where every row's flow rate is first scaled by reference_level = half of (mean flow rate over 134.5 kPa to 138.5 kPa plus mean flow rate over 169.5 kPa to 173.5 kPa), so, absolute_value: 0.961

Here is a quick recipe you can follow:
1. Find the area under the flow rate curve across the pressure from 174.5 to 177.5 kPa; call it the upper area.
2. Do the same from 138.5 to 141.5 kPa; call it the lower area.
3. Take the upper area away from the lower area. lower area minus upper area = -15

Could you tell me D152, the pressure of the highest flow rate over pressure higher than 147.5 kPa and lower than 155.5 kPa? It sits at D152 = 153 kPa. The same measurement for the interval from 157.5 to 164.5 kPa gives 159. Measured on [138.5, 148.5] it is 140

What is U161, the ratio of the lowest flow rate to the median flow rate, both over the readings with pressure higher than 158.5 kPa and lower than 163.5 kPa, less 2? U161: -1.007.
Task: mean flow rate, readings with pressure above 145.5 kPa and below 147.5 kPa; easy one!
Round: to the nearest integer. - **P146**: 270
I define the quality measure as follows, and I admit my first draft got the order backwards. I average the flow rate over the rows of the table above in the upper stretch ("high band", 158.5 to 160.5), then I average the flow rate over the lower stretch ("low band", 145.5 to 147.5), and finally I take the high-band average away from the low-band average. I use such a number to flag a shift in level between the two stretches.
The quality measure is -13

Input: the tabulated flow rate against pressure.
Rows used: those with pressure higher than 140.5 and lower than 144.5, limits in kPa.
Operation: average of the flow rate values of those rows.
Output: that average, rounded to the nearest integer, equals 268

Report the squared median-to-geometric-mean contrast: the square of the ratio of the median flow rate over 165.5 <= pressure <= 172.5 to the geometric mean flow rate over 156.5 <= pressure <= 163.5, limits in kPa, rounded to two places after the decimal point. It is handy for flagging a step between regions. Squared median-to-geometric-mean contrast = 1.02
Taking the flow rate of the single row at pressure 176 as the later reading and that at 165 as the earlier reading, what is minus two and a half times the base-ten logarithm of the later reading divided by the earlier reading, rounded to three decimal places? 0.031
